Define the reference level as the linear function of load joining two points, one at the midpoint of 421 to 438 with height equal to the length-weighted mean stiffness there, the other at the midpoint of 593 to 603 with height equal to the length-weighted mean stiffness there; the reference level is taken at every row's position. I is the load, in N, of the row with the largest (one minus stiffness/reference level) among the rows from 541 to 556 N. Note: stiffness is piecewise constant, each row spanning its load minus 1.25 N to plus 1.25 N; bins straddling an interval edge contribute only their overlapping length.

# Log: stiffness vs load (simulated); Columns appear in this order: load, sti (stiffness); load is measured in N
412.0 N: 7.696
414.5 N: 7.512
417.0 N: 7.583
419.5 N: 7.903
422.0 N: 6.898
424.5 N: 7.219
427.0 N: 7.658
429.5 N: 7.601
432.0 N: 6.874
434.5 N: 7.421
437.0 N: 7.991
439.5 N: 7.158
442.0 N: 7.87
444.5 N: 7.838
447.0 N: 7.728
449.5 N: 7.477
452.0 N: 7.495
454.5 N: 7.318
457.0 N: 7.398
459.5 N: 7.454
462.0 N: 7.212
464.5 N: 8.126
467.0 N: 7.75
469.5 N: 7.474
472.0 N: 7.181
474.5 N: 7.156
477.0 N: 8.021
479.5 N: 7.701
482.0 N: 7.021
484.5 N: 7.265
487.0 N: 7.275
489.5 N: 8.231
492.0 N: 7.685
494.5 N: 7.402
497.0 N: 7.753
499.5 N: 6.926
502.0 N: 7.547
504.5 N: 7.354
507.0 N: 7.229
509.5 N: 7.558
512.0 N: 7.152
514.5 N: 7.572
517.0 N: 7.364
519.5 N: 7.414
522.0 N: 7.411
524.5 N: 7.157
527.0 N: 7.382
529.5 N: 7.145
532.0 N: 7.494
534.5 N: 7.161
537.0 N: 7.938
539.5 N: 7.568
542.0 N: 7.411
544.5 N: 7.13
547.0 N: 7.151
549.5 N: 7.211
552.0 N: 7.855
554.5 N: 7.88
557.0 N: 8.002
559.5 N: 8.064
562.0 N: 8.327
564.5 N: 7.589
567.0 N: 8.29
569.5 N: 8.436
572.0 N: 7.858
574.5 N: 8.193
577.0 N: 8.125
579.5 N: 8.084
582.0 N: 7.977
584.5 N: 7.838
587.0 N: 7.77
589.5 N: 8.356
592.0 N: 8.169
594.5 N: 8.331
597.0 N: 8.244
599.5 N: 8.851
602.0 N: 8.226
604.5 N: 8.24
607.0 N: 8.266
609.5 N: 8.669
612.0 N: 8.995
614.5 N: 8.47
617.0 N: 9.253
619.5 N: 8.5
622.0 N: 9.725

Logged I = 544.5 N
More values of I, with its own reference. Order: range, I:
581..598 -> 587.0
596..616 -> 604.5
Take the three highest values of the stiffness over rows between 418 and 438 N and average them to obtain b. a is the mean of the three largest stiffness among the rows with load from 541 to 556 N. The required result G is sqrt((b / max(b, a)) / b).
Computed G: 0.357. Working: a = 7.72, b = 7.9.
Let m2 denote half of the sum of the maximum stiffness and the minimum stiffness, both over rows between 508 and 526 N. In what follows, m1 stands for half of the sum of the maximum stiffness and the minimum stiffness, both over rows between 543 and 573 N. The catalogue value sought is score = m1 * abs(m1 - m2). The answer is 3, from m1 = 7.78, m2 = 7.36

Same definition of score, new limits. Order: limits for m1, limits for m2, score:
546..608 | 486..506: 3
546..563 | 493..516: 3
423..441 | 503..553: 1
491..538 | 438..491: 1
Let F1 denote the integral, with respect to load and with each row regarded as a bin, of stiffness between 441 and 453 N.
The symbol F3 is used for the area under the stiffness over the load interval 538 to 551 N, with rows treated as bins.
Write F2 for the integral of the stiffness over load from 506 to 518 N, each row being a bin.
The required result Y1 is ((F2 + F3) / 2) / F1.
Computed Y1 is 1.00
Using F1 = 92.2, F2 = 89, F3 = 95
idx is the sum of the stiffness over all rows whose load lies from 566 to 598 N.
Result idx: 106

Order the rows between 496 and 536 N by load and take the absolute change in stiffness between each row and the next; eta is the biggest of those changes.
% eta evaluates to 0.83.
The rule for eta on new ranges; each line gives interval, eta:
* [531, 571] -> 0.78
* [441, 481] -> 0.91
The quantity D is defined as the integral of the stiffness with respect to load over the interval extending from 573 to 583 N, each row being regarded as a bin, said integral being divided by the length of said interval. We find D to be 8.09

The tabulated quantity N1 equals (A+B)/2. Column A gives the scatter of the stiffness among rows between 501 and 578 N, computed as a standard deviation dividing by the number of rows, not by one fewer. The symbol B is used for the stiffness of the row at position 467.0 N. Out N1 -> 4.07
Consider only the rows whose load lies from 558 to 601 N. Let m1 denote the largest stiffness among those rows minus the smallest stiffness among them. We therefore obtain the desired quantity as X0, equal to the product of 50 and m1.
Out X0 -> 63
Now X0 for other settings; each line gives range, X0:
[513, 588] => 65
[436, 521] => 65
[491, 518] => 41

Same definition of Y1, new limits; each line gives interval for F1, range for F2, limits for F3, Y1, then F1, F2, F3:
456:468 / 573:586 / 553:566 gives 1.14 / 91.1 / 104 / 104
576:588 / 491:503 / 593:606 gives 1.04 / 95.5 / 89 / 109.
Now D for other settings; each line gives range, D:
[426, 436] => 7.40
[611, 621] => 8.82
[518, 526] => 7.33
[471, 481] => 7.51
